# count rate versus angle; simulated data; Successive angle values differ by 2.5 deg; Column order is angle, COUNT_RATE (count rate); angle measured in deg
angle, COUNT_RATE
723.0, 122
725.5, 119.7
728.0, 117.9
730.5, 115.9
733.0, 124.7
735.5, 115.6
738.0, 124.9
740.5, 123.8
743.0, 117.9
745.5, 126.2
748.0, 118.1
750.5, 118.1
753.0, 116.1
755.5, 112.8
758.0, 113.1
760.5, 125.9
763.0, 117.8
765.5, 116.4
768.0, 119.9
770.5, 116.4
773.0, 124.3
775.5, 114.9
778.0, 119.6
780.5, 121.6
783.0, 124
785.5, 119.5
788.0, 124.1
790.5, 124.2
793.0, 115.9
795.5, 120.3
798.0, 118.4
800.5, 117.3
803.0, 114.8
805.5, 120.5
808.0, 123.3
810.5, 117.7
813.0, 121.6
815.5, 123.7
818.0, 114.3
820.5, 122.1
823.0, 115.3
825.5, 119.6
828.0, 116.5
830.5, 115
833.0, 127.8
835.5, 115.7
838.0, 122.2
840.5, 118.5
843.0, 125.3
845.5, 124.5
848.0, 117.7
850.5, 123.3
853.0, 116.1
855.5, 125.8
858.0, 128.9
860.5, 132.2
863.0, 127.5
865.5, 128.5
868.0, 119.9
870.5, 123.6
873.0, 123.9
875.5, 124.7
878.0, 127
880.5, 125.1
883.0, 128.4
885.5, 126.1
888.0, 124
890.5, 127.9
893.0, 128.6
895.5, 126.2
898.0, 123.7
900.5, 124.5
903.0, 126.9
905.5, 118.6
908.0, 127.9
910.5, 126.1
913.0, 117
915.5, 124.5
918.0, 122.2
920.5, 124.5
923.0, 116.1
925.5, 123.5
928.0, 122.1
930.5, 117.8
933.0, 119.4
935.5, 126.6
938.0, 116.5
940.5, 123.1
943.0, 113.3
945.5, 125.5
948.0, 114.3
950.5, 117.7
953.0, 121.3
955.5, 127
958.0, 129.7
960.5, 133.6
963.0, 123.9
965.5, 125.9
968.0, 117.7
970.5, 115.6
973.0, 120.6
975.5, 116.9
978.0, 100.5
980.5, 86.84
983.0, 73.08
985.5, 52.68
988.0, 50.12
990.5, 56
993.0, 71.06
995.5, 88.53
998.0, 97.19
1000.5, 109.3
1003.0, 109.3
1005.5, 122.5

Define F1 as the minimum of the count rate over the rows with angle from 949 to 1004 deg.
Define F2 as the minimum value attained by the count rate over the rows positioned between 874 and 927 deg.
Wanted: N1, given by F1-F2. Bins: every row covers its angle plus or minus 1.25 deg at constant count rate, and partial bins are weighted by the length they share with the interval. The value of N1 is -66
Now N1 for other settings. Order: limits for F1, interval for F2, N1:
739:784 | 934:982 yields 26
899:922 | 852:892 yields 1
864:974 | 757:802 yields 0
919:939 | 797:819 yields 2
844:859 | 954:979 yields 16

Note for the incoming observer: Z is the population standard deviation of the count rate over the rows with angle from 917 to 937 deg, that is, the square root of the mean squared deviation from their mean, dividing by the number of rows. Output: 3.3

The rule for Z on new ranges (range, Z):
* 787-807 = 3.3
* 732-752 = 3.9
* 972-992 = 26.7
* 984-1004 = 23.4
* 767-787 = 3.1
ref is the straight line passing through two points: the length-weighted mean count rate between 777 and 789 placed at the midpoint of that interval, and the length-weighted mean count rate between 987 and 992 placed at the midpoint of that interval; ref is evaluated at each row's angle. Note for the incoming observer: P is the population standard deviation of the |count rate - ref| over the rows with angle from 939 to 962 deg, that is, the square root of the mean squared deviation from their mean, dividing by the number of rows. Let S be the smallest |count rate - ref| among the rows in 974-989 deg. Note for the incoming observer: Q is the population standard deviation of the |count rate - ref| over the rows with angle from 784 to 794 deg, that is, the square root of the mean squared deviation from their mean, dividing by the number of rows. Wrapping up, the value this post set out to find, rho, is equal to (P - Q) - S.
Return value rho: 4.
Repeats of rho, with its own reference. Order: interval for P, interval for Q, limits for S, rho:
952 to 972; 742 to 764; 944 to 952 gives -46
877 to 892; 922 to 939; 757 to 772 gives -5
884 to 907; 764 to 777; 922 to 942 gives -41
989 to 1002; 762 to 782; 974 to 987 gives 13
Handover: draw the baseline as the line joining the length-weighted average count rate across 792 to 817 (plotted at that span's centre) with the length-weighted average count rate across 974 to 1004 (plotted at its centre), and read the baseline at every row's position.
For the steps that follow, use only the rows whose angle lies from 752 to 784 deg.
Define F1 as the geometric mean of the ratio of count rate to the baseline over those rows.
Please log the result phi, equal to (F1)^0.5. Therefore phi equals 0.97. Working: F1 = 0.94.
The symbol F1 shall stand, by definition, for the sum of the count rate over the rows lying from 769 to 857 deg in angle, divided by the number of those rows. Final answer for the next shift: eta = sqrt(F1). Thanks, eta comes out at 11.0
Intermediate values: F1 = 120.1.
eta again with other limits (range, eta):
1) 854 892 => 11.2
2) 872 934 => 11.1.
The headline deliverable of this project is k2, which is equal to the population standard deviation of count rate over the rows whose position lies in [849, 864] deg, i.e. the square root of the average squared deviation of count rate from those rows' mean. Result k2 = 5.1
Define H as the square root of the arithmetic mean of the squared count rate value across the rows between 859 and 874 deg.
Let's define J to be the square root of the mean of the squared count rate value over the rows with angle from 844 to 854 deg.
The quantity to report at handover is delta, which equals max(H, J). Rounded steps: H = 126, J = 120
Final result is 126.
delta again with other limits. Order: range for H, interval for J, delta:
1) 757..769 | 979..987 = 119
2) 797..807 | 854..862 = 129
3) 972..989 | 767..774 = 120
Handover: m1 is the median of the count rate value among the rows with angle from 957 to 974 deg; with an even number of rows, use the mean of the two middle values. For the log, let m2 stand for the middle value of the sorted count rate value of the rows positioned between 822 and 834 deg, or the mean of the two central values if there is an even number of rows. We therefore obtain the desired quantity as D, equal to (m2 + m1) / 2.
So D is 120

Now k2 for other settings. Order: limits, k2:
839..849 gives 3.4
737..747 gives 3.2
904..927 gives 3.9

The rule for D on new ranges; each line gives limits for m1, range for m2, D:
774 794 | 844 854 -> 121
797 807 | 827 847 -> 119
